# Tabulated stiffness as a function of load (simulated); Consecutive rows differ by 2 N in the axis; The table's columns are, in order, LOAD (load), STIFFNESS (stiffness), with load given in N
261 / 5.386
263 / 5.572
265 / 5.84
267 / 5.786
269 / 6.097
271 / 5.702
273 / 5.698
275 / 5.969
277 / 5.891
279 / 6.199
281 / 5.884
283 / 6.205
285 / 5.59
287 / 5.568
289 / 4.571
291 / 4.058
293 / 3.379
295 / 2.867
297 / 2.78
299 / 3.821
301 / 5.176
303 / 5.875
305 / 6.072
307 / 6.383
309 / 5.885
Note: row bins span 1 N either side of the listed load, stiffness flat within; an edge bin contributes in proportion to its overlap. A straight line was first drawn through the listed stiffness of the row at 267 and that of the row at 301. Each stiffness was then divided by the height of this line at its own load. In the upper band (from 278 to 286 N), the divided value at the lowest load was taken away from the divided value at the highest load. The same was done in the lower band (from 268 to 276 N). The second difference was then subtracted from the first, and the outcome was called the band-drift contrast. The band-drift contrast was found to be -0.087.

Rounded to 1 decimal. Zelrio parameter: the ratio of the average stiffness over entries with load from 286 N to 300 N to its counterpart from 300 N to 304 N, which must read 0.7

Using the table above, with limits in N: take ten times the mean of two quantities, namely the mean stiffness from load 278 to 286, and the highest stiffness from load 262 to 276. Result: 60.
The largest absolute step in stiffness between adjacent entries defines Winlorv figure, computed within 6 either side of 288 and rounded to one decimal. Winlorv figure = 1.0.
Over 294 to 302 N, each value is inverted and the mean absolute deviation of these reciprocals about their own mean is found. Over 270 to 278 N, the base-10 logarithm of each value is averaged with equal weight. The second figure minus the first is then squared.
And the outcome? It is 0.49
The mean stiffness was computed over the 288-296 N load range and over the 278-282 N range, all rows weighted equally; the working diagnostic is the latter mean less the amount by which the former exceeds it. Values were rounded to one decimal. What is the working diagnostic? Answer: 8.4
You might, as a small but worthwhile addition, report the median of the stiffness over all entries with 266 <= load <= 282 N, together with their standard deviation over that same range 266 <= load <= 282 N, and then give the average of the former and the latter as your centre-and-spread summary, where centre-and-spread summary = 3.03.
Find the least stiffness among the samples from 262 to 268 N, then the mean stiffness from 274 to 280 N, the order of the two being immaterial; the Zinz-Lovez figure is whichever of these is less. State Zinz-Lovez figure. 5.6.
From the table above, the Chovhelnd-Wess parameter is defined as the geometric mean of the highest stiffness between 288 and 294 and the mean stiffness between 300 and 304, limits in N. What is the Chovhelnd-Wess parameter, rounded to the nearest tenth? 5.0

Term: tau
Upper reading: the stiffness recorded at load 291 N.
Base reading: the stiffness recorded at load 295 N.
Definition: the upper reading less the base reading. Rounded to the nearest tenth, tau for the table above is 1.2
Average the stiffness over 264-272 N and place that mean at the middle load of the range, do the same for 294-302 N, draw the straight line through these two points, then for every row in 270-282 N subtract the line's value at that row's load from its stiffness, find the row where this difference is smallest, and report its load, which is 271 N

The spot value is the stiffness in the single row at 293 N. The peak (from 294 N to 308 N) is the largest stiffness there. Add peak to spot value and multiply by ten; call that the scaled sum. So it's 98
